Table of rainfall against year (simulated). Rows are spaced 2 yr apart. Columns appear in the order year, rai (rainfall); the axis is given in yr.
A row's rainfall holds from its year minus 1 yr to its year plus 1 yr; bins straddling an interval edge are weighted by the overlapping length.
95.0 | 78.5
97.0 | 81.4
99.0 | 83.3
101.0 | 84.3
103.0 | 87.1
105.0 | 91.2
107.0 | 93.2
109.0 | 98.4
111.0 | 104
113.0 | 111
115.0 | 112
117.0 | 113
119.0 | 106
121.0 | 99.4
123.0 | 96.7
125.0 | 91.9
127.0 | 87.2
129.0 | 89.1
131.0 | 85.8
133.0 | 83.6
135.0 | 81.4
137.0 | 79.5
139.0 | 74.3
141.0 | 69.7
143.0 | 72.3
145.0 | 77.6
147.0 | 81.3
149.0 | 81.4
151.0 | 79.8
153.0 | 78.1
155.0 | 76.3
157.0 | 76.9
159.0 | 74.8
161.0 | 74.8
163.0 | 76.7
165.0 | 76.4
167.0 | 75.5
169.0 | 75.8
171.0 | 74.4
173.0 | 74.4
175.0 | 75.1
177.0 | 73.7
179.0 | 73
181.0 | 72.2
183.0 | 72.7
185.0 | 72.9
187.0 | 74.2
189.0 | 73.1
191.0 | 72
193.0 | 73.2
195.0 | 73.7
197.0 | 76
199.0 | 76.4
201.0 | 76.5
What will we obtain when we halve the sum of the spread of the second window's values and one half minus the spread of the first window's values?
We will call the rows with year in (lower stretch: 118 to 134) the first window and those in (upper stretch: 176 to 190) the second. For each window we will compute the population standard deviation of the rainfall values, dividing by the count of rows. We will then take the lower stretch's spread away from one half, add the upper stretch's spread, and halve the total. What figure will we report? -3.0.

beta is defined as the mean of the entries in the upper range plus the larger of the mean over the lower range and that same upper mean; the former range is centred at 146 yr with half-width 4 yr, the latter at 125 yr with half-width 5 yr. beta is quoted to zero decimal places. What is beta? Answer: 171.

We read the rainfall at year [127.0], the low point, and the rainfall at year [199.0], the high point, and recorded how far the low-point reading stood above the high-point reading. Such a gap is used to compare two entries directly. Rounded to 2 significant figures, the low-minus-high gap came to 11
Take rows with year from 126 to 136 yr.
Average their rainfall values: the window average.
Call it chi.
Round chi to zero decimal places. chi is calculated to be 85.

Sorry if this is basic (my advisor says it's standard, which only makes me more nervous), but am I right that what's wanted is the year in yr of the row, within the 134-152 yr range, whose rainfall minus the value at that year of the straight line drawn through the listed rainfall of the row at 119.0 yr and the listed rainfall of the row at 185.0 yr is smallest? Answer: 141.0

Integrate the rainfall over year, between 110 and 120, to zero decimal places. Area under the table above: 1092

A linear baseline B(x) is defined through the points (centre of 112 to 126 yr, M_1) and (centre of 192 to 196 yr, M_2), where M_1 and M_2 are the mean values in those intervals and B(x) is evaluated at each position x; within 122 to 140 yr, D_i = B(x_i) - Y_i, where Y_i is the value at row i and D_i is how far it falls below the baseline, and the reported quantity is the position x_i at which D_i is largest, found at 139.0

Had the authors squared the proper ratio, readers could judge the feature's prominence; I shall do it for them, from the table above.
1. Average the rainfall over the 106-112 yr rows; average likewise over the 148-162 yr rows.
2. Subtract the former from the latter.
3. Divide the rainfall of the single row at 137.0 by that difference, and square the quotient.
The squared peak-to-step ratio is 14.2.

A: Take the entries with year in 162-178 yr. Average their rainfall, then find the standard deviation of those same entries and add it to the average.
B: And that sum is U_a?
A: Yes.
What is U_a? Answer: 76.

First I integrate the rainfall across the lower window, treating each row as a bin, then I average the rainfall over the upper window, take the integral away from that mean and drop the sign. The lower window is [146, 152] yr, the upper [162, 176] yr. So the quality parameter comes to 410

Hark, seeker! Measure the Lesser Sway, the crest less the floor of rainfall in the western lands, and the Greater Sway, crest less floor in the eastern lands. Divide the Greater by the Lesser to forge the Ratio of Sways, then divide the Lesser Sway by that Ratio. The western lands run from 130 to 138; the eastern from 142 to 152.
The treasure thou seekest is 4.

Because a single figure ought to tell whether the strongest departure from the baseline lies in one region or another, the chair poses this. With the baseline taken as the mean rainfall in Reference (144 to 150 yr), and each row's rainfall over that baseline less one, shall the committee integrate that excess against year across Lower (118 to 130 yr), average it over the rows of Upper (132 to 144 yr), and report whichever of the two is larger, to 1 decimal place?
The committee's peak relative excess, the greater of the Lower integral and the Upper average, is 2.2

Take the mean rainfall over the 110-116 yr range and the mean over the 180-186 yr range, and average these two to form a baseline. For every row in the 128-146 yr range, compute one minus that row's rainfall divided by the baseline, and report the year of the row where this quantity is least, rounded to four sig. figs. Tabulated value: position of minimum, 129.0 yr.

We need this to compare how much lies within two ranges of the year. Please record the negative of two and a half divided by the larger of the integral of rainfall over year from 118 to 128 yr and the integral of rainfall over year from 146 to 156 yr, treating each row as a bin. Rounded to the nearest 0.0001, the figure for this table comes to -0.0026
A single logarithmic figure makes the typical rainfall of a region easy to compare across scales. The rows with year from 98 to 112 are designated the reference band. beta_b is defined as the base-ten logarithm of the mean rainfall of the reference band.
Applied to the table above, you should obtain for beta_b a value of 1.96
